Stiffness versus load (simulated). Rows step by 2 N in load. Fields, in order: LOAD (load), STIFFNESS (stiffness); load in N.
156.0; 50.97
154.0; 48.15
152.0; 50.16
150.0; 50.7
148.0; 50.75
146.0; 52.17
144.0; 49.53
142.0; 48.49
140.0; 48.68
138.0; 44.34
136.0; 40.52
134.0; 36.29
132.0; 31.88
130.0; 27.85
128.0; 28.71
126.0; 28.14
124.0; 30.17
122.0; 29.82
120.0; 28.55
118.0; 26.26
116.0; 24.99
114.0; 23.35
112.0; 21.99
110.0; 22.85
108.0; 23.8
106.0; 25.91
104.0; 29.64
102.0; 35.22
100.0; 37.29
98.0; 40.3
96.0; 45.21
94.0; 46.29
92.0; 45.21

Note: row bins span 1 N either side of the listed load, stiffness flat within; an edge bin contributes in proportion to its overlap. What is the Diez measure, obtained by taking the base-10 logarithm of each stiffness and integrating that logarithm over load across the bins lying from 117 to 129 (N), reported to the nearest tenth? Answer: 17.5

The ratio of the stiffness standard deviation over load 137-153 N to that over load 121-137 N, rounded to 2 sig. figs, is 0.52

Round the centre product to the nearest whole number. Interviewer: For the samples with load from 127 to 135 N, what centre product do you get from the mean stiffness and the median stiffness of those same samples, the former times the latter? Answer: 945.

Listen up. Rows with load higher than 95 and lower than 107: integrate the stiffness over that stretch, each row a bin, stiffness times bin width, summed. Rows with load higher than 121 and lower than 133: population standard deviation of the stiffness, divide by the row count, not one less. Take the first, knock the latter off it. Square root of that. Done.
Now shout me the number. 20.6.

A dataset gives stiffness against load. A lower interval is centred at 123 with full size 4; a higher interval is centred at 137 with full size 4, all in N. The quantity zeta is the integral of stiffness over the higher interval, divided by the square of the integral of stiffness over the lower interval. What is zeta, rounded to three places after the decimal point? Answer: 0.012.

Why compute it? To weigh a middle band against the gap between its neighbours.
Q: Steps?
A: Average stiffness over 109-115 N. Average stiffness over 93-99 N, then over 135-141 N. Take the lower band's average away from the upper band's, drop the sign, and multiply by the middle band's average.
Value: 13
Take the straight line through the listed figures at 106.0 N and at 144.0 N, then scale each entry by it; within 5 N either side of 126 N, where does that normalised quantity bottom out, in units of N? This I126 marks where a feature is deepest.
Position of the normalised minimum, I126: 130.0 N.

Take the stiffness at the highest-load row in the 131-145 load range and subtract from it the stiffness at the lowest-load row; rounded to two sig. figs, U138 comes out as 18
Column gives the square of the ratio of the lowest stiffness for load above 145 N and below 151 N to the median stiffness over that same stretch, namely 1.0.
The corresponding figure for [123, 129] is 1.0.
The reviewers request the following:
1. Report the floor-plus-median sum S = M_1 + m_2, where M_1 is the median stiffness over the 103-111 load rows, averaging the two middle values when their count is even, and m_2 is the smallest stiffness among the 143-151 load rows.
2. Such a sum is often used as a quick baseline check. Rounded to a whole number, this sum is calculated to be 74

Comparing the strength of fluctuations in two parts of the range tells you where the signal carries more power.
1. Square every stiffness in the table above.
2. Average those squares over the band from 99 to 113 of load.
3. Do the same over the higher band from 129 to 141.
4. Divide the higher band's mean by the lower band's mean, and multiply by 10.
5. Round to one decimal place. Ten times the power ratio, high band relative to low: 18.4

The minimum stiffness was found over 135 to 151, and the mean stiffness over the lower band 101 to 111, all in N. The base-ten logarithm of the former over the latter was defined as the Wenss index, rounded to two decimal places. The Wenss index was 0.17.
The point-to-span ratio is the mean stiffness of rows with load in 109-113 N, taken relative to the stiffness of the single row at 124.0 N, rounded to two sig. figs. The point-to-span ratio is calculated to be 0.74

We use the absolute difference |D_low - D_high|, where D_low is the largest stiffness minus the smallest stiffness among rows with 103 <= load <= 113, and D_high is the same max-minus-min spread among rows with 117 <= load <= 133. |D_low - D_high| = 2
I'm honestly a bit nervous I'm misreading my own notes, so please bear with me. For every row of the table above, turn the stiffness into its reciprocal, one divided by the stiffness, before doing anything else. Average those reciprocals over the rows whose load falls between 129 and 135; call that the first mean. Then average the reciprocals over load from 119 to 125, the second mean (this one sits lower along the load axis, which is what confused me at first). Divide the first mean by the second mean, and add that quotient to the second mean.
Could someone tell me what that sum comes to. 0.97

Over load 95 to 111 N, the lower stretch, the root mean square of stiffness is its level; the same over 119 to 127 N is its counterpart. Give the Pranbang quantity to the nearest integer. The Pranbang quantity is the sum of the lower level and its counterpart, 63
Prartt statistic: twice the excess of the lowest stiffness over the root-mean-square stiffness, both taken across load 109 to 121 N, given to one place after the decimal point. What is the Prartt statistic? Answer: -5.6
